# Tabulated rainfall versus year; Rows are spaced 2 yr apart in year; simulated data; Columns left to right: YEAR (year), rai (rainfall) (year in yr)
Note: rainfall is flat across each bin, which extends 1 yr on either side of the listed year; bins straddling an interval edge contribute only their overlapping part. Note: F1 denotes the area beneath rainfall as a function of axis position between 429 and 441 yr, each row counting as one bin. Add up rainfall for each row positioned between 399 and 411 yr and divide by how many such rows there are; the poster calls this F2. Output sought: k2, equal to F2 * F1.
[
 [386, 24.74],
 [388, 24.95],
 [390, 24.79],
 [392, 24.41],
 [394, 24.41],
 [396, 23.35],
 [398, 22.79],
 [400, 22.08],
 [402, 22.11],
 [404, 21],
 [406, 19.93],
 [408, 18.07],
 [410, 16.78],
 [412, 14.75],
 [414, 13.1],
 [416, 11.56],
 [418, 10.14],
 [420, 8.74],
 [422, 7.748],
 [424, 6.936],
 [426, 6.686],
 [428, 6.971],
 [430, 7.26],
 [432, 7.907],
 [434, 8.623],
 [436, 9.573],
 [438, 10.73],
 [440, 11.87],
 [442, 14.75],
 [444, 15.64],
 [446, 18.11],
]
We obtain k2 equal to 2238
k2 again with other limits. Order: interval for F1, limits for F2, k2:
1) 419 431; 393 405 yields 2006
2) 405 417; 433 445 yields 2235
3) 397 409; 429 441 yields 2350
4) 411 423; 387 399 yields 3185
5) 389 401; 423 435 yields 2098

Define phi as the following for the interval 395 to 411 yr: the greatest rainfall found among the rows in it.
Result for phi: 23.35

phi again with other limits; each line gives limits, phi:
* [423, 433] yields 7.907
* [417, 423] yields 10.14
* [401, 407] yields 22.11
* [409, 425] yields 16.78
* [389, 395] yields 24.79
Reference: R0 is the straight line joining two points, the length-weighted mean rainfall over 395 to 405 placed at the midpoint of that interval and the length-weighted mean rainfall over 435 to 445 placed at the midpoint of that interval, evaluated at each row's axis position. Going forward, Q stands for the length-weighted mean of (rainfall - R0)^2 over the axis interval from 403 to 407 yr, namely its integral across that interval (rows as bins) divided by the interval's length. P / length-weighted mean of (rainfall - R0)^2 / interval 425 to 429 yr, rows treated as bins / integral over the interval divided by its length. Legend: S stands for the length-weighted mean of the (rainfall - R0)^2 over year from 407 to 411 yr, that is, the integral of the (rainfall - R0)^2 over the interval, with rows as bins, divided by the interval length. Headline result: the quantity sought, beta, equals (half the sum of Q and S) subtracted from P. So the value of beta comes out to 75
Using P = 79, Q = 0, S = 7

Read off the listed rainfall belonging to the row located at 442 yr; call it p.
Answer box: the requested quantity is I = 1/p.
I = 0.068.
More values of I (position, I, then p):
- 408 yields 0.055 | 18.07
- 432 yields 0.126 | 7.907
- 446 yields 0.055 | 18.11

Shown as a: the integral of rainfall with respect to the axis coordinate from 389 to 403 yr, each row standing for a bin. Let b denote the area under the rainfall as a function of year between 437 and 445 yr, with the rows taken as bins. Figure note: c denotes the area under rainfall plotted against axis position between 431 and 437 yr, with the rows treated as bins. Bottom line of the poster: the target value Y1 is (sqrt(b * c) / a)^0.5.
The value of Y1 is 0.48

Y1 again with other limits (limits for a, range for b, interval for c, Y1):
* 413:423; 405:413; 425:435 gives 1.00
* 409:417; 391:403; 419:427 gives 1.07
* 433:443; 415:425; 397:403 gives 0.99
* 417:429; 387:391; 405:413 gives 1.12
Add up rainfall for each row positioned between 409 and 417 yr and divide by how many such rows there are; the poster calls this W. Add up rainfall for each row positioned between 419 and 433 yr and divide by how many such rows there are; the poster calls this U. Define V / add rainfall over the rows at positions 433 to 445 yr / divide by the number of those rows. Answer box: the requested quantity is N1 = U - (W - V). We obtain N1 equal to 5.28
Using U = 7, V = 11.9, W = 14.0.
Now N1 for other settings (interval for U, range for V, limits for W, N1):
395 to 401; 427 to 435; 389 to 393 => 5.83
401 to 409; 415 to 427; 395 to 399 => 5.84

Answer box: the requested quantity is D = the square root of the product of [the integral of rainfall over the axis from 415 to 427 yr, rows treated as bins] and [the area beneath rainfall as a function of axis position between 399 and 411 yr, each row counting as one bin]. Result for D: 158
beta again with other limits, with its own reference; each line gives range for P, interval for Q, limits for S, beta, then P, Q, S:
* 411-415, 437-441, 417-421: -8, 27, 3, 67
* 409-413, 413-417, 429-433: -30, 15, 40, 51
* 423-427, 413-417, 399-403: 68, 88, 40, 0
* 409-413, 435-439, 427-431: -23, 15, 10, 65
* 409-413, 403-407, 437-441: 14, 15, 0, 3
